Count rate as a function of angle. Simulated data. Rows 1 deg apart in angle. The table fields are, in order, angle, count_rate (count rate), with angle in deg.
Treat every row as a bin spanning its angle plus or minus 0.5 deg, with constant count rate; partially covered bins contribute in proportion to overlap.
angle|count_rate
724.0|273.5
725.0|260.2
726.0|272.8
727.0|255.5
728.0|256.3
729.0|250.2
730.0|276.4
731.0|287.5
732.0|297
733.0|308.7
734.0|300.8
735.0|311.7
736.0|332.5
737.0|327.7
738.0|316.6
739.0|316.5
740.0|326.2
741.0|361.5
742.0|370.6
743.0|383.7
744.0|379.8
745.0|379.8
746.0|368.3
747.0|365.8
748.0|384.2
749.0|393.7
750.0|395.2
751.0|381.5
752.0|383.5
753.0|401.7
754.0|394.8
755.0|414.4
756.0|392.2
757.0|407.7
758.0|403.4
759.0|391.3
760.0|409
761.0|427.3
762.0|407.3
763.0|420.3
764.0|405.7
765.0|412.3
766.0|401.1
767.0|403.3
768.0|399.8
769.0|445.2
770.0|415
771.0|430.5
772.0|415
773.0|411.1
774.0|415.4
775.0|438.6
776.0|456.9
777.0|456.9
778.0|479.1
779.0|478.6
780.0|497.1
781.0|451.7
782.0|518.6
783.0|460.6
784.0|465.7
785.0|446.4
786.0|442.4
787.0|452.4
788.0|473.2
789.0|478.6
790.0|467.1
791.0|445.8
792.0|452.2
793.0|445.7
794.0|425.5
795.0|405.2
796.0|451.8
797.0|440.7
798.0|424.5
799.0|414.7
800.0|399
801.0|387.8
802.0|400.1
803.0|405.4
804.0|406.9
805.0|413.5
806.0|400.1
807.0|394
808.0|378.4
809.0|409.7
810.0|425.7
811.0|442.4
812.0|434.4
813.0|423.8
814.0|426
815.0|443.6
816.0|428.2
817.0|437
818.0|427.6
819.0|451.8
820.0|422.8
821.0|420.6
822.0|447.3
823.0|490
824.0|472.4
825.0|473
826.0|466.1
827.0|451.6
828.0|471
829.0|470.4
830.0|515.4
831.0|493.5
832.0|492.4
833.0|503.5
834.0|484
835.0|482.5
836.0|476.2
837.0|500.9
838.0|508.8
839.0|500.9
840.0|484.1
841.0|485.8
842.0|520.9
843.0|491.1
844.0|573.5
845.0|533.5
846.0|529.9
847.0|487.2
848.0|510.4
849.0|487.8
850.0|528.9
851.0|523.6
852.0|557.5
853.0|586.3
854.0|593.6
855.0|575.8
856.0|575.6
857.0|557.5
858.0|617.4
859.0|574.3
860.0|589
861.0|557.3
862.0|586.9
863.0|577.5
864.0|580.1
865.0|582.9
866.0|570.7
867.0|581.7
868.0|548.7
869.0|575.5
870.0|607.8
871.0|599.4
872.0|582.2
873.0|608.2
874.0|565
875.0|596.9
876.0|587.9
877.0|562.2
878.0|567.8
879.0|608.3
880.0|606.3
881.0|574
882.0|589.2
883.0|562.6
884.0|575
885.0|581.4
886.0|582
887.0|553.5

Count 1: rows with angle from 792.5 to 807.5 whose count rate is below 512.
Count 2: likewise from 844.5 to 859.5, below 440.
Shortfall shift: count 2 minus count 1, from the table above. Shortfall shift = -15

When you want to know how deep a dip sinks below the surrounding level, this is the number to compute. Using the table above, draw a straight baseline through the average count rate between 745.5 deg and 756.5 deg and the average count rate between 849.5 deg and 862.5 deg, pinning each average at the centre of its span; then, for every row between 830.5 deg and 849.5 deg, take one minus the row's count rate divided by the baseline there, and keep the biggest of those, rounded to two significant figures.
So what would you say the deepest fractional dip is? 0.13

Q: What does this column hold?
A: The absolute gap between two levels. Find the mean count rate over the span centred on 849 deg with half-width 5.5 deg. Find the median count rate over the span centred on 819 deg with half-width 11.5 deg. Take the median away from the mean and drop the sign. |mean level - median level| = 95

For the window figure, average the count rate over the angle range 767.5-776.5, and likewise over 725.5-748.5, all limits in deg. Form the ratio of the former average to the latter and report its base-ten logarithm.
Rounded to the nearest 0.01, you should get 0.12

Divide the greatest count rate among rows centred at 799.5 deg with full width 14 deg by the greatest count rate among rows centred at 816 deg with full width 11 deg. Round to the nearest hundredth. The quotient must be 1.00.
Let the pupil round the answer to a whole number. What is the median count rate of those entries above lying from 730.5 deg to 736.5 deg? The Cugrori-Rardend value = 305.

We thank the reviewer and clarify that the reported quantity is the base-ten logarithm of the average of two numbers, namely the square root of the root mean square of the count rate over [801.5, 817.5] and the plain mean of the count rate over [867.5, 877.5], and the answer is 2.48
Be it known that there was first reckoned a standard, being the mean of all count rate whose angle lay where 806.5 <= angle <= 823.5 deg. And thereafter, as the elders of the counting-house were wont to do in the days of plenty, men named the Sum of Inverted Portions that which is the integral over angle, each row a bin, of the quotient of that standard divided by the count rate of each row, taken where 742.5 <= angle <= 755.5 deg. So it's 14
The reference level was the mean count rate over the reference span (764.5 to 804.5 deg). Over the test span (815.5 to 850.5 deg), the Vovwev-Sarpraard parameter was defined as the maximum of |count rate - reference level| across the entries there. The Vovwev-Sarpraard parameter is 136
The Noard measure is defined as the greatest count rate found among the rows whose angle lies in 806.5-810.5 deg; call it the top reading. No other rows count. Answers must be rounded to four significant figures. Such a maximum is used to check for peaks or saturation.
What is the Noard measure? 425.7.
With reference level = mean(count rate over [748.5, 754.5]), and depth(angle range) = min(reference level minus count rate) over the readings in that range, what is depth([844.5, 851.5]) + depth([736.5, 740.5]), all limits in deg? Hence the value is -78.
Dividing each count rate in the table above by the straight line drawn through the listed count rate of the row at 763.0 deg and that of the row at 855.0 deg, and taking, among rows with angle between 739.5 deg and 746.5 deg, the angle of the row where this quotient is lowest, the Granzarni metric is 740.0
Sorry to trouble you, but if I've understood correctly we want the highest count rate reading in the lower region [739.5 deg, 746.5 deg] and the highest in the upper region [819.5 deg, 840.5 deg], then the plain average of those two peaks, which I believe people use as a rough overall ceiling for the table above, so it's 450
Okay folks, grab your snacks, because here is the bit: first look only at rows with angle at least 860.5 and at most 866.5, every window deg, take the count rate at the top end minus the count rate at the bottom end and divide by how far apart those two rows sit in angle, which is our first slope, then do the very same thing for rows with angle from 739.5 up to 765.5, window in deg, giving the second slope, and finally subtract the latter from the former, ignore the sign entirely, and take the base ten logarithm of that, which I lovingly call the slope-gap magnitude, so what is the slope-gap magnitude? -0.1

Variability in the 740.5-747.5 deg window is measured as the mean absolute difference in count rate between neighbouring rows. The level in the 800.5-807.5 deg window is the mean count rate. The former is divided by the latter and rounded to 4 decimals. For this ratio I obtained 0.0167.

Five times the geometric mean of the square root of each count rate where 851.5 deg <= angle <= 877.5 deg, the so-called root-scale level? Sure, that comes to 120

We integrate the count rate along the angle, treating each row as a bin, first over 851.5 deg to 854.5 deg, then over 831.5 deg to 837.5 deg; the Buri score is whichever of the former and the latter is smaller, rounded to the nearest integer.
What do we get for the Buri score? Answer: 1737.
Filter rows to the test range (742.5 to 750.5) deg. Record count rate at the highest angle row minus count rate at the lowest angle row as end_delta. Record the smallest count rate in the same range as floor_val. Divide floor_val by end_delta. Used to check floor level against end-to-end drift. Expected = 32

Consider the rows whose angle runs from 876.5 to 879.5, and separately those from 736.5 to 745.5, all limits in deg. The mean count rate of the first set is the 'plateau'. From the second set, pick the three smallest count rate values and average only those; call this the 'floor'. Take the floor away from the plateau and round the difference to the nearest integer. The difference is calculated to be 260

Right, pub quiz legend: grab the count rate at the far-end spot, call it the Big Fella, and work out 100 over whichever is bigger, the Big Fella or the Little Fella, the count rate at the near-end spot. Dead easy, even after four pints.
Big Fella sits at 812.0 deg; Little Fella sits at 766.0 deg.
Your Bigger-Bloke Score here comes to 0.230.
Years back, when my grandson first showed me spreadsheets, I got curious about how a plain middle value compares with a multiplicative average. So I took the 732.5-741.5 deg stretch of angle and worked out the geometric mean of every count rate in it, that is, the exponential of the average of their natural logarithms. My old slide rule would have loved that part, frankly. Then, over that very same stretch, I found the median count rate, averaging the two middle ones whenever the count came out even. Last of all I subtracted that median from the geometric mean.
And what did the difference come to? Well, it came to 5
